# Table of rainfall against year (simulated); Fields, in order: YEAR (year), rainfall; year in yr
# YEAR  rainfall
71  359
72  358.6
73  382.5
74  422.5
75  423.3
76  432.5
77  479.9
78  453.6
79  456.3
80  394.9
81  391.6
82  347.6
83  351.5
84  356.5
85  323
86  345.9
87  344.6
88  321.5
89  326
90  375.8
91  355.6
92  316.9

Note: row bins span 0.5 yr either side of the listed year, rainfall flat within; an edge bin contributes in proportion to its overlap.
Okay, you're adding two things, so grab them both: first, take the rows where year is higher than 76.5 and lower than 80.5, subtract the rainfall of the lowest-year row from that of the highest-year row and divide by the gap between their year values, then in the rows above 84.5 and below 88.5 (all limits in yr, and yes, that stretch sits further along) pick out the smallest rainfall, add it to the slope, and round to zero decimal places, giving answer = 293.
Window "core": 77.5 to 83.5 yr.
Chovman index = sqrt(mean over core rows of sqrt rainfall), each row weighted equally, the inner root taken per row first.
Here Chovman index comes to 4.47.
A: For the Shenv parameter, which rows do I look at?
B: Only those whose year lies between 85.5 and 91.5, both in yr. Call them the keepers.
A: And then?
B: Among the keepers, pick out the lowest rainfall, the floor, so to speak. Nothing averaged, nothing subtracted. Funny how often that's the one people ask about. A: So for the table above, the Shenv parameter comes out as 321.5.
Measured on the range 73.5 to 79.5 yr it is 422.5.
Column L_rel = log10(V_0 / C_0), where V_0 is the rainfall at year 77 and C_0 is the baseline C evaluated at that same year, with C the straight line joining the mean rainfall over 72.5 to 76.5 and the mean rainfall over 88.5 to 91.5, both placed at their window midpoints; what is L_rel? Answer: 0.07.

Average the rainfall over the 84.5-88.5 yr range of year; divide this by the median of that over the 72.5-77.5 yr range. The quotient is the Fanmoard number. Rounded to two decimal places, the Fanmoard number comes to 0.79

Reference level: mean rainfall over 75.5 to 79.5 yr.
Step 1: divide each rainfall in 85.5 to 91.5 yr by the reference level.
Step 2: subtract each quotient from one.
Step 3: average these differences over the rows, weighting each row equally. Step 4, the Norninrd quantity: 0.24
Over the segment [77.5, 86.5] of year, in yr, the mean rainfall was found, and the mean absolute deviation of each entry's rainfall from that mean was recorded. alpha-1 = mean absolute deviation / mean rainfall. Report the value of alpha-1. 0.10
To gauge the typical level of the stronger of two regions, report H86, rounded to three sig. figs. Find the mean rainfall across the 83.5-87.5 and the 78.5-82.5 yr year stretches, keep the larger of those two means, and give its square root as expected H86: 19.9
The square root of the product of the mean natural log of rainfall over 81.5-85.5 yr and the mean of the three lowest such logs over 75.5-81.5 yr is 5.923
